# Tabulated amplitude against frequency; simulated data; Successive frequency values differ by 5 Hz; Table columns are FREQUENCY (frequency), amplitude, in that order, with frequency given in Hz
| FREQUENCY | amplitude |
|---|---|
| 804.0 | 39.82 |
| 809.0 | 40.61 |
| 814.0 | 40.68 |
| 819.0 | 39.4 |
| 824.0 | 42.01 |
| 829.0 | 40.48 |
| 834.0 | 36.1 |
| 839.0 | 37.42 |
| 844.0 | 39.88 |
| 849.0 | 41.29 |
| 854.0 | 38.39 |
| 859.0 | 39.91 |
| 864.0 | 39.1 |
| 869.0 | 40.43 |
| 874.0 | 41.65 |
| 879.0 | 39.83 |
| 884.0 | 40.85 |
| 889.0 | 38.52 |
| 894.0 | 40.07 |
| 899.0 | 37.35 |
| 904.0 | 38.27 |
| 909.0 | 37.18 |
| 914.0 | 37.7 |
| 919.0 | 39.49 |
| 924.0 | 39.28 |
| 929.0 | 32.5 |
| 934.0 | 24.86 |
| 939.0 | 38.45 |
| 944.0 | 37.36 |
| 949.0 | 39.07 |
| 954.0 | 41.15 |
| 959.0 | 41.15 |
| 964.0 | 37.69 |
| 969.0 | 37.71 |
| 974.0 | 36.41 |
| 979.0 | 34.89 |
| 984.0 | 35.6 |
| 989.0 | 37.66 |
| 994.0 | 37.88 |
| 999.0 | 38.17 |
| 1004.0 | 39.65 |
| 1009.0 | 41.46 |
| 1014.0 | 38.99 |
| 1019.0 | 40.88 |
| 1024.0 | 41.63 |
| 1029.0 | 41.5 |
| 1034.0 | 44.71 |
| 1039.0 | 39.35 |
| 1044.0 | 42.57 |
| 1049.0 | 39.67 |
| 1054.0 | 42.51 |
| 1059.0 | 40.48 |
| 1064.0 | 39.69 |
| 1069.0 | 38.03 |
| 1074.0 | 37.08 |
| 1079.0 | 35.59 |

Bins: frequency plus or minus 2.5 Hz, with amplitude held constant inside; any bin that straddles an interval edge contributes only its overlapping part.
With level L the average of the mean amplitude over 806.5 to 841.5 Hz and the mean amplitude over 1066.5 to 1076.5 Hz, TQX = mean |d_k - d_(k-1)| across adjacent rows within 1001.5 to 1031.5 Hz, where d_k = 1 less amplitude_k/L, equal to 0.0366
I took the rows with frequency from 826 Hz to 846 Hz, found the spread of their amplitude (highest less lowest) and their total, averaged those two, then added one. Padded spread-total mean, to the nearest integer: 80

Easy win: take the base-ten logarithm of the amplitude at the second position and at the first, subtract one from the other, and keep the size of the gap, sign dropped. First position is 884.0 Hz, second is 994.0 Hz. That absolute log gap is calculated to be 0.033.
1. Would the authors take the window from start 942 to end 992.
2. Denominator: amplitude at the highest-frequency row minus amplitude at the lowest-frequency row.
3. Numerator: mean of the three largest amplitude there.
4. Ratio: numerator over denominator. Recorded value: 135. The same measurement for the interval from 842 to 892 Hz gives -30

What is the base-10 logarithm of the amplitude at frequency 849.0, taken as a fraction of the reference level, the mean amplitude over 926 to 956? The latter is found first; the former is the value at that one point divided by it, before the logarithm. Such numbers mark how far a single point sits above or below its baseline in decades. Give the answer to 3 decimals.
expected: 0.065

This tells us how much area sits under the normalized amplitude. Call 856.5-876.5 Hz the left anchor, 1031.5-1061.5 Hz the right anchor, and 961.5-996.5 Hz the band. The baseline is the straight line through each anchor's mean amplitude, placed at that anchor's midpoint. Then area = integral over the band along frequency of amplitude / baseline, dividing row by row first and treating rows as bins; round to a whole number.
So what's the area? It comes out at 31 Hz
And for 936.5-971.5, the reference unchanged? 33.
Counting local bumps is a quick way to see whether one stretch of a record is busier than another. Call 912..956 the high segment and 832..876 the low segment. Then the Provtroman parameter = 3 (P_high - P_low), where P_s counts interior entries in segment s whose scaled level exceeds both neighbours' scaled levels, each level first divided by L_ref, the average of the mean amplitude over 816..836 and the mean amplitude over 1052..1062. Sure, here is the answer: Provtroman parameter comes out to 0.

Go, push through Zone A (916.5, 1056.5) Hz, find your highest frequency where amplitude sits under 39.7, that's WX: 1049.0 Hz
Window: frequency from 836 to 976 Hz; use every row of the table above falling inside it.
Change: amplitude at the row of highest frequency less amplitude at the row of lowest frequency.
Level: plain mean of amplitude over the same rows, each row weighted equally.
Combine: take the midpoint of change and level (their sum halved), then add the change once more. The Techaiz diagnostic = 17.6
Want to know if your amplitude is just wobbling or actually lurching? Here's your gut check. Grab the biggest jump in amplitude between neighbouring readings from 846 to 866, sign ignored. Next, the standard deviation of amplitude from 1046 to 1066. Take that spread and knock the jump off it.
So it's -2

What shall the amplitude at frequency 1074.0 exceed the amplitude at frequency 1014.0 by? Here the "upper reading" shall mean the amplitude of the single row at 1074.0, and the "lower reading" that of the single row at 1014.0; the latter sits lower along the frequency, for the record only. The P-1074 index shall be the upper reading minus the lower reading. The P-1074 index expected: -1.9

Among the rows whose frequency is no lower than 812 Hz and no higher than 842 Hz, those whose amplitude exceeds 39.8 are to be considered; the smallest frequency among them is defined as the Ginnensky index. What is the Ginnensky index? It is 814.0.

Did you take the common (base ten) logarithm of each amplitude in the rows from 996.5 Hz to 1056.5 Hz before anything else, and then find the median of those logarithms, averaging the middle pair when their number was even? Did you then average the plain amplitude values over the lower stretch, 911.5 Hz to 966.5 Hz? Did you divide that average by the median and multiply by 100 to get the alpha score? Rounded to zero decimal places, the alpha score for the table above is 2301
